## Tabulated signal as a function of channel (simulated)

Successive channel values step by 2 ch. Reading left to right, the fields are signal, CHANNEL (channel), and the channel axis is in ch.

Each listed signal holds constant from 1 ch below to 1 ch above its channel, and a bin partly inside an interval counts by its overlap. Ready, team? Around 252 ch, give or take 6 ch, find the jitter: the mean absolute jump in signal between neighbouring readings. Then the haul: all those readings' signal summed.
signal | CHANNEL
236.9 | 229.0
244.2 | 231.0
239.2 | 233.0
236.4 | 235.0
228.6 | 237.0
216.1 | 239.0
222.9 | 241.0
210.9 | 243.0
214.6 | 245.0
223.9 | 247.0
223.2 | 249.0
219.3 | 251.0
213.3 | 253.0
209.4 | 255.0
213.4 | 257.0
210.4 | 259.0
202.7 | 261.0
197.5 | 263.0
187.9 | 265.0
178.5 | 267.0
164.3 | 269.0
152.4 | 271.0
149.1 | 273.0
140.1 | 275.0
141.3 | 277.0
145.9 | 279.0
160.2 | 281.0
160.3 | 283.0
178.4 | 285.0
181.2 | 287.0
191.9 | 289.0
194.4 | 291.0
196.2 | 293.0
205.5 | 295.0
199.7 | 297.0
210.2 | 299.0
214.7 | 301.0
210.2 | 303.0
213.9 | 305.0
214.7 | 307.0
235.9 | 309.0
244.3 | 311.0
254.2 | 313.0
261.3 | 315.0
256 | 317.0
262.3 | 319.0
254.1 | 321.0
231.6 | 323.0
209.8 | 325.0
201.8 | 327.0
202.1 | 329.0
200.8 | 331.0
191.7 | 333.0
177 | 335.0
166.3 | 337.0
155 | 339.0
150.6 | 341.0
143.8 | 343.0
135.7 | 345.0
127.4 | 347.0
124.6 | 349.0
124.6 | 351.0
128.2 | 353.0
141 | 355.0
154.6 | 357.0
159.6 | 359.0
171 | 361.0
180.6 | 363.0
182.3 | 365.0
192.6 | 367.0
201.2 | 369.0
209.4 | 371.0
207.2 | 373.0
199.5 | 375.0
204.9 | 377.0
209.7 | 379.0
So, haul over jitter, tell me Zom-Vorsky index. 352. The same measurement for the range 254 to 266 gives 207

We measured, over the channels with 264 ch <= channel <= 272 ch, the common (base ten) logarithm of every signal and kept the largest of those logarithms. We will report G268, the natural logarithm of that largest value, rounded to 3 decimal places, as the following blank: 0.822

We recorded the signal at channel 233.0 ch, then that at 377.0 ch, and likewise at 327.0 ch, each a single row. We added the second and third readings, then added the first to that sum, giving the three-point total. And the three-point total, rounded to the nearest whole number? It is 646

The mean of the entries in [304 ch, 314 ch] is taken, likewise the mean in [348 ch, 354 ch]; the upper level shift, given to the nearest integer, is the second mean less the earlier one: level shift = -107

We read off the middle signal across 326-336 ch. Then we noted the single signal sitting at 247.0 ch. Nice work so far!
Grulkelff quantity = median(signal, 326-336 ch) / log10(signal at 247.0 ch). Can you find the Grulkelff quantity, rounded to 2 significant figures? 85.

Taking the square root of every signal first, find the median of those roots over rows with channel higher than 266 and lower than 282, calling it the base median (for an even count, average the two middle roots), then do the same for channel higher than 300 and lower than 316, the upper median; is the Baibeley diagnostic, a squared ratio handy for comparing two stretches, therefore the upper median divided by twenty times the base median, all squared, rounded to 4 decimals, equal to 0.0037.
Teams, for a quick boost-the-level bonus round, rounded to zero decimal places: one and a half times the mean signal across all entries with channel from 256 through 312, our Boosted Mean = 284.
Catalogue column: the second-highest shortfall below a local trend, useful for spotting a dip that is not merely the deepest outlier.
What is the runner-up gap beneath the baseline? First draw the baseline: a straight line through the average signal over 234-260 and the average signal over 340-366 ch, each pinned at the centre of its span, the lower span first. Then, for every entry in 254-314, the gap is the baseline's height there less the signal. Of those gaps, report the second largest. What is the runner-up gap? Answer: 57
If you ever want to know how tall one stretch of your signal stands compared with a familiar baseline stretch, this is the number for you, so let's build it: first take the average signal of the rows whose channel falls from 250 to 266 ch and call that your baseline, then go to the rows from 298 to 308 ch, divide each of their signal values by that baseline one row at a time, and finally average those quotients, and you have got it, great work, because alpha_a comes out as 1.03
